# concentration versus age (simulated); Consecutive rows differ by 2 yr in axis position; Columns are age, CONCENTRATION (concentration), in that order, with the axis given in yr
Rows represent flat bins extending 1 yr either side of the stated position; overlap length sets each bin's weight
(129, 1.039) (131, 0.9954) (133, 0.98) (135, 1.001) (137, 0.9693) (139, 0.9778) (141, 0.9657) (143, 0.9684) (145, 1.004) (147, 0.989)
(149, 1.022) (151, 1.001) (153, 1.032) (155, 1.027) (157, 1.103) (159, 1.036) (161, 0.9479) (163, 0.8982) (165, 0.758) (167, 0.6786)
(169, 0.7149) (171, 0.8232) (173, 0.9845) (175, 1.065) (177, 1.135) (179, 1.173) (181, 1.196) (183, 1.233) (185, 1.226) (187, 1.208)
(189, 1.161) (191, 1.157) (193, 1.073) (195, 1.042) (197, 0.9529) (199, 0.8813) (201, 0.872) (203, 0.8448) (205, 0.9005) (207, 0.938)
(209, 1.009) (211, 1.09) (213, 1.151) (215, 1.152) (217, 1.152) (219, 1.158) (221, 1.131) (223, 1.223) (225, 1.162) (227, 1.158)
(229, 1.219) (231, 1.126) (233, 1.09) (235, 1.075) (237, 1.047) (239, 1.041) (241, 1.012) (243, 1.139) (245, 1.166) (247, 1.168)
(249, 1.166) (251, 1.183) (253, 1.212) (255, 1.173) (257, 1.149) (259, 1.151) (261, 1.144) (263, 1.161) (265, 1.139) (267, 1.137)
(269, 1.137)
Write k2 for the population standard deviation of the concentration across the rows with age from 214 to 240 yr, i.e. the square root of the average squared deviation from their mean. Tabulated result 0.06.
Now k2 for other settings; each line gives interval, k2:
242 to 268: 0.02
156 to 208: 0.16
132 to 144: 0.01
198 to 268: 0.10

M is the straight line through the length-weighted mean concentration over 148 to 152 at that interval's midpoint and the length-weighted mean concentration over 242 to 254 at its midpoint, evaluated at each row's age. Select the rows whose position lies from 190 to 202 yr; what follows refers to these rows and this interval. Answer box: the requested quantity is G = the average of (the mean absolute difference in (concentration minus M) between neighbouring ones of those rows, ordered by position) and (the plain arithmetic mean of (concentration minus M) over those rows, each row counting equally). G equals -0.02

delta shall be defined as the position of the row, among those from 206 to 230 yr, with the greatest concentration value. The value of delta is 223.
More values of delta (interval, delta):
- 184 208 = 185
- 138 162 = 157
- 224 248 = 229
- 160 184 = 183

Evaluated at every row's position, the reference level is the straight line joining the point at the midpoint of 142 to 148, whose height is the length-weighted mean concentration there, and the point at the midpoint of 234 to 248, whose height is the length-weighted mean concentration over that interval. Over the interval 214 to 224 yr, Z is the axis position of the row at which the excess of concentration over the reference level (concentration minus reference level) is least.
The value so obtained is 221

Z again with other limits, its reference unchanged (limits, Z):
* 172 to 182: 173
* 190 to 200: 199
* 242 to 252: 243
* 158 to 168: 167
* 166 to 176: 167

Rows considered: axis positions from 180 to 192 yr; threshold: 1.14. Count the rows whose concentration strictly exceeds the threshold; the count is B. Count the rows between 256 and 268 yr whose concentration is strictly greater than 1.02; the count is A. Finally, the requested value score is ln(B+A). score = 2.5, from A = 6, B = 6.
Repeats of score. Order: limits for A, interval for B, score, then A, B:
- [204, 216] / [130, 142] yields 1.1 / 3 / 0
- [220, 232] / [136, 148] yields 1.8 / 6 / 0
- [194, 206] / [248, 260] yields 1.9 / 1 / 6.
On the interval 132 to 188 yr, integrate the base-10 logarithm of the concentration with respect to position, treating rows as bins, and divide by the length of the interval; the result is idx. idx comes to -0.003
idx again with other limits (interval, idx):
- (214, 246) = 0.052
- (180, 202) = 0.035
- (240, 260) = 0.061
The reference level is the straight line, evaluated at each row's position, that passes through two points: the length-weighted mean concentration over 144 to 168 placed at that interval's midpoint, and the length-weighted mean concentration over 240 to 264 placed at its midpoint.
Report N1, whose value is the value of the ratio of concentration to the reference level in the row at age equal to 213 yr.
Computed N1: 1.07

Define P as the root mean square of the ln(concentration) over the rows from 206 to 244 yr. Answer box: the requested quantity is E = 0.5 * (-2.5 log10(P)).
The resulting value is 1.15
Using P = 0.121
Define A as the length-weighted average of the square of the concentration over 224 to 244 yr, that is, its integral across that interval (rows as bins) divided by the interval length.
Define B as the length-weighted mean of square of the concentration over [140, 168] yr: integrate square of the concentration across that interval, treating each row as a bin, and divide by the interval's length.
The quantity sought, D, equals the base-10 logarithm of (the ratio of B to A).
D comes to -0.12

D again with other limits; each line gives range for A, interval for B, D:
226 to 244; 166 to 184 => -0.07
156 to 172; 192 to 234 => 0.17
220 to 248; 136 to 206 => -0.10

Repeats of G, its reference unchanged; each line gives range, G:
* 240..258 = 0.01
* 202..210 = -0.06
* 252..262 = 0.00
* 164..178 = -0.04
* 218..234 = 0.04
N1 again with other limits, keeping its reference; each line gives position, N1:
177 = 1.13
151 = 1.06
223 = 1.12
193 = 1.04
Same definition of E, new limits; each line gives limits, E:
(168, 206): 1.00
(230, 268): 1.11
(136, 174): 1.04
